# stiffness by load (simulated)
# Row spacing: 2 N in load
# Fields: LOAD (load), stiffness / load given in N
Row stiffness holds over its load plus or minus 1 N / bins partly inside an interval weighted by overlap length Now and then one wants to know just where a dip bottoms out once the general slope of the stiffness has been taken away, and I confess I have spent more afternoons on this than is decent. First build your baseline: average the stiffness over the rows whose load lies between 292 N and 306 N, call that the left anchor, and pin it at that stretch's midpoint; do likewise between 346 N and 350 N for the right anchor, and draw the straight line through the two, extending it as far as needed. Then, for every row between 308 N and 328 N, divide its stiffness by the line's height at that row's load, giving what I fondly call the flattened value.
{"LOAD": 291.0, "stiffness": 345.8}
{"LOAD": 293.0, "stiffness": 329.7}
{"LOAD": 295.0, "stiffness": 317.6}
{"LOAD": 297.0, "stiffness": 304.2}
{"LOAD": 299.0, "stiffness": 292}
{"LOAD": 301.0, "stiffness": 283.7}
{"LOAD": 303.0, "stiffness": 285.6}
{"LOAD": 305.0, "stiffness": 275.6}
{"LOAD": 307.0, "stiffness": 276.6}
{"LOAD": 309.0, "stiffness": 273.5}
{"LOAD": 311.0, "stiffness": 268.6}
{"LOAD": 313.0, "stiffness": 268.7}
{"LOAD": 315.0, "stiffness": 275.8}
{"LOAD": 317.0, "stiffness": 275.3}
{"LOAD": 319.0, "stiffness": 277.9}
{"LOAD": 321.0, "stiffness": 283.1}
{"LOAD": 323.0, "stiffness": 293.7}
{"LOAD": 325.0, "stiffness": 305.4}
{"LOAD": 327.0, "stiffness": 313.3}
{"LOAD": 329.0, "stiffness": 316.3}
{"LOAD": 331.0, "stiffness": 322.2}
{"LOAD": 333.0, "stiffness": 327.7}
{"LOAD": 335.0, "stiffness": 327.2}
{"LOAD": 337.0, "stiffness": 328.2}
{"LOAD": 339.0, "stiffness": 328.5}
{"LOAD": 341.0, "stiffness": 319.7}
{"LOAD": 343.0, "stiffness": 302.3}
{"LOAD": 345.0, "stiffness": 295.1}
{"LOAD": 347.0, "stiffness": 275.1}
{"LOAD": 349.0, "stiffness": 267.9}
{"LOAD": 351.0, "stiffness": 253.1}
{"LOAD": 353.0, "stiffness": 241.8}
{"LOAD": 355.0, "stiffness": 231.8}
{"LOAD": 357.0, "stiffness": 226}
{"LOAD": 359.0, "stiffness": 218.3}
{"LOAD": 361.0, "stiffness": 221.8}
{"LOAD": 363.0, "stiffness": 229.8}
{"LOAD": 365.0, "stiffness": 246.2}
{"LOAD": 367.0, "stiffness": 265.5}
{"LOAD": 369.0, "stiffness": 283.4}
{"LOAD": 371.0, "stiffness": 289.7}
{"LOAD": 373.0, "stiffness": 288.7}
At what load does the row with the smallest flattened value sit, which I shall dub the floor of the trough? 311.0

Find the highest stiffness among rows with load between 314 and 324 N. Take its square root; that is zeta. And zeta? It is 17.1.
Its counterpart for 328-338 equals 18.1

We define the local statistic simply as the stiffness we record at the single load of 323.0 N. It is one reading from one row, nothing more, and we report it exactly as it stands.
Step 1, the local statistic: 293.7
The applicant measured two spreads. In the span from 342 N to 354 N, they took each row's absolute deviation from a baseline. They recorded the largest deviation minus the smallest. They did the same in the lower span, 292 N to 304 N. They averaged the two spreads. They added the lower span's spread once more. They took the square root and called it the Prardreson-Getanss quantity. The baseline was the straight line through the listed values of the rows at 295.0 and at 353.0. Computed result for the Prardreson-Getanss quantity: 7.9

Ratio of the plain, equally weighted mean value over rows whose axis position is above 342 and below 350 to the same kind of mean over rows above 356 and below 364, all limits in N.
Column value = 1.27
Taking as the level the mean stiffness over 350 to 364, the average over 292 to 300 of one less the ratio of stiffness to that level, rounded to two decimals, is -0.34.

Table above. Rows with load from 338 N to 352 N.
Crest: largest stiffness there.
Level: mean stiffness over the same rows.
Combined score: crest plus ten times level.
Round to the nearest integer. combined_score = 3245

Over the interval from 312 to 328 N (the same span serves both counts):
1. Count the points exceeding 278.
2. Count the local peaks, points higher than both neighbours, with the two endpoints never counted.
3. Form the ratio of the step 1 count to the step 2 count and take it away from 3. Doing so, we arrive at -1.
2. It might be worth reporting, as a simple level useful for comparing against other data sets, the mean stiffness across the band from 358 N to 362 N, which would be 220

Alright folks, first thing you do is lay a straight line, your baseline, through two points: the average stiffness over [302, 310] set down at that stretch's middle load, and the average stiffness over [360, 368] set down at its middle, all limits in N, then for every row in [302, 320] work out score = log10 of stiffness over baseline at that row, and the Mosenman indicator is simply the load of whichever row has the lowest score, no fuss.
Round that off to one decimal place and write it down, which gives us 311.0 N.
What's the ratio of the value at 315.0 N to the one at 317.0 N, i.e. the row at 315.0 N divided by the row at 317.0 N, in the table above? 1.00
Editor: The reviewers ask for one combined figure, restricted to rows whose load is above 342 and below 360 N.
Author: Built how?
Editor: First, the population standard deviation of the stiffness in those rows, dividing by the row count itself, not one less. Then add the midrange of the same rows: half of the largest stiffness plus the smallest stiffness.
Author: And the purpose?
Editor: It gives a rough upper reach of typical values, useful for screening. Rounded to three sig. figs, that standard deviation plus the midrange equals 289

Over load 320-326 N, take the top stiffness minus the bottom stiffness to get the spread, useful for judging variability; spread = 22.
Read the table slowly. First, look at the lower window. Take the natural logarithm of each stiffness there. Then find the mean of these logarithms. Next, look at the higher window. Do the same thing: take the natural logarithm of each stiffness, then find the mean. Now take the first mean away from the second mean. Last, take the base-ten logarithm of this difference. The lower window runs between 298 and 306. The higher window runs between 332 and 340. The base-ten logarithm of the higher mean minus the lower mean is -0.84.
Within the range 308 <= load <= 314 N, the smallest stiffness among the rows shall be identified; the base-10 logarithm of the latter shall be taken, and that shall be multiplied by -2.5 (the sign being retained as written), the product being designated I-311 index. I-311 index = -6.07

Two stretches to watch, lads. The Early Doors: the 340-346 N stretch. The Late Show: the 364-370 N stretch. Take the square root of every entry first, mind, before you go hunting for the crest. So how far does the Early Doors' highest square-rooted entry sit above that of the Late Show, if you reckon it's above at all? 1.0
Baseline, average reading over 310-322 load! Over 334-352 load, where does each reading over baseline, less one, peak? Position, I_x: 339.0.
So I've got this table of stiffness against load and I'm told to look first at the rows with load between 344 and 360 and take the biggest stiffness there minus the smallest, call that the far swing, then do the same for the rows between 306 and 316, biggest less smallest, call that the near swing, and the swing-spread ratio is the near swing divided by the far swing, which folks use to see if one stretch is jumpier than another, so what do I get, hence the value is 0.10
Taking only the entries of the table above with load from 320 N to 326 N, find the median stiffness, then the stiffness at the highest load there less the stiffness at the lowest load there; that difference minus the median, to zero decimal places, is -271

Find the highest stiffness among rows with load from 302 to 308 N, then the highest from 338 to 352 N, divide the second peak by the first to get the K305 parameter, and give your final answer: 1.15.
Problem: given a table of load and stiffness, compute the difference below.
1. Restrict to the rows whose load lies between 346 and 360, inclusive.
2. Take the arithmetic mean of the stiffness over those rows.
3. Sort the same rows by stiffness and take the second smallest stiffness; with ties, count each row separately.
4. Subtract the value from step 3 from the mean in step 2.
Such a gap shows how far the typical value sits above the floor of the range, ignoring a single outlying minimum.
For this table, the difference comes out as 19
